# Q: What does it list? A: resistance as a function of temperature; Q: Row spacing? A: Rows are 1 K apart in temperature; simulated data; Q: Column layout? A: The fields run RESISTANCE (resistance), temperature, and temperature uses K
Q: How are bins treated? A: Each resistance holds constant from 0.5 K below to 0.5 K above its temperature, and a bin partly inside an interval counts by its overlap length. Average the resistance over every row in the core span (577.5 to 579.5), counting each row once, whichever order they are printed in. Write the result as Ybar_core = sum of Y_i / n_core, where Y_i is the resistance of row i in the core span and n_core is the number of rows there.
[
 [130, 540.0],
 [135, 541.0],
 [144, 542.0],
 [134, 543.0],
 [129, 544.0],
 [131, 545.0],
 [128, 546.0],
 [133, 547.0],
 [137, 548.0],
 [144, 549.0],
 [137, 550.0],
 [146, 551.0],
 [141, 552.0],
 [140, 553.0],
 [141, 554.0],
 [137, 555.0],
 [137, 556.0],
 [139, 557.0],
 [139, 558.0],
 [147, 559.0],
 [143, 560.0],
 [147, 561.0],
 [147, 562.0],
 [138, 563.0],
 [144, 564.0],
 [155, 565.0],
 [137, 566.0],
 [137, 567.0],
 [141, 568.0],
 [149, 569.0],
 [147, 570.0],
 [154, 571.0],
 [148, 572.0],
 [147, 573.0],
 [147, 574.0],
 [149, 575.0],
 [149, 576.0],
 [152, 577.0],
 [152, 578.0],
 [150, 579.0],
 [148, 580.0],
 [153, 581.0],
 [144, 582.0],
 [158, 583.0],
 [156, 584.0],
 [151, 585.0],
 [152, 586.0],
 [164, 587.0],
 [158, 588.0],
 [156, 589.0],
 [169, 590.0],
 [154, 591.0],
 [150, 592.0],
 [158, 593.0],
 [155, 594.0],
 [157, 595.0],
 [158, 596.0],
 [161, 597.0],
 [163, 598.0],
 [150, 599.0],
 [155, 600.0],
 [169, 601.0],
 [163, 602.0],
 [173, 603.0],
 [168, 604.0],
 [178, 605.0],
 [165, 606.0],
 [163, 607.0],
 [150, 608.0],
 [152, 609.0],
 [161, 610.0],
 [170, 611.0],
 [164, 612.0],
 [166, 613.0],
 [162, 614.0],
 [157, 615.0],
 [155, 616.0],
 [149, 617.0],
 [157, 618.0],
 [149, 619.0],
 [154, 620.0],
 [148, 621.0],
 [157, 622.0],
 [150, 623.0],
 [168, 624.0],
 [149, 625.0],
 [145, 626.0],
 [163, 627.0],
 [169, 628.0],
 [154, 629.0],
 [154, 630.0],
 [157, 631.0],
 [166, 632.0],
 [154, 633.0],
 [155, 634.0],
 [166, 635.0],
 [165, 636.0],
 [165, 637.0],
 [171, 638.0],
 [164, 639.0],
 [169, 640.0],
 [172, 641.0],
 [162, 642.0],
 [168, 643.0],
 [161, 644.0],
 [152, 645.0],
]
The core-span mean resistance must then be 151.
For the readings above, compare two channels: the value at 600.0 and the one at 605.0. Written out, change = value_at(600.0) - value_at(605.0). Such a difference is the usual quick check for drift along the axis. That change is -23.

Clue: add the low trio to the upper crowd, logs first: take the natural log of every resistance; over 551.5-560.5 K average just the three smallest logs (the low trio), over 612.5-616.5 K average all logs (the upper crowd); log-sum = 10.0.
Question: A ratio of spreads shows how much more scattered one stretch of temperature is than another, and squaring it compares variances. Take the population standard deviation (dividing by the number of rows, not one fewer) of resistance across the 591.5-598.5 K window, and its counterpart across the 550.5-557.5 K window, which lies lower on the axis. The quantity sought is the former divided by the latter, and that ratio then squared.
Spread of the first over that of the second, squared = 1.86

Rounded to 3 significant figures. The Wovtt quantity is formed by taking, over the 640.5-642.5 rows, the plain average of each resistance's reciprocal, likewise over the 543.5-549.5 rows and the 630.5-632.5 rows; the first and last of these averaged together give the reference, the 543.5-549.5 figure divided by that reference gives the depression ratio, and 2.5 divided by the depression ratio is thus 2.03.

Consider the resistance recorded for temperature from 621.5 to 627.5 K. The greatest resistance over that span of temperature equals 168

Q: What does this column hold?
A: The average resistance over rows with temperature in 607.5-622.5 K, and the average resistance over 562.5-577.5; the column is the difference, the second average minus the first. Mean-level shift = -10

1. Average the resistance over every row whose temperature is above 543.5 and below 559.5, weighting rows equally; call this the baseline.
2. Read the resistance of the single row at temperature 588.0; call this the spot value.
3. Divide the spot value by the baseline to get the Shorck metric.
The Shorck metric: 1.15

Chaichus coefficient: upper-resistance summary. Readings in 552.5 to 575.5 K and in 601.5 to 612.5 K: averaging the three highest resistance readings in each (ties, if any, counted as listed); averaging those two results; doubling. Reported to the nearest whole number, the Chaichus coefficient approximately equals 326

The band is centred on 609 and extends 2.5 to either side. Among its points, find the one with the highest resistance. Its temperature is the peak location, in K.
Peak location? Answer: 611.0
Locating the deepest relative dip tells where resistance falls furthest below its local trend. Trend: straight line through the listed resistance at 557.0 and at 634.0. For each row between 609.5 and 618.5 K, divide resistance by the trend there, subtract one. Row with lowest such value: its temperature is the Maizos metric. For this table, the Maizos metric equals 617.0 K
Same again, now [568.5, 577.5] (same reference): 574.0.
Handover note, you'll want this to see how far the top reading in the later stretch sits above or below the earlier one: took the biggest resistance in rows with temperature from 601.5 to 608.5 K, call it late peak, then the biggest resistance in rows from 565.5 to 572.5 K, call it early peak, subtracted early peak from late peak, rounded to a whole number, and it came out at 24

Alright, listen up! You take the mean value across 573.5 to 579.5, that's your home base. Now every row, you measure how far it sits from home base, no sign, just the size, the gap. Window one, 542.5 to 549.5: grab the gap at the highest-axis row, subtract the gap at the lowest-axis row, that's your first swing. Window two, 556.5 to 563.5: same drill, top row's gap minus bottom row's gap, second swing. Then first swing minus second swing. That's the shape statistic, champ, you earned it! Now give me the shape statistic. -11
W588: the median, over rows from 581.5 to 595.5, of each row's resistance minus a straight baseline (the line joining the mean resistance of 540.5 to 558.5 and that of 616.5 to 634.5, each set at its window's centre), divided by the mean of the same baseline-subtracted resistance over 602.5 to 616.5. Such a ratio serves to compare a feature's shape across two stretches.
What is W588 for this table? 0.79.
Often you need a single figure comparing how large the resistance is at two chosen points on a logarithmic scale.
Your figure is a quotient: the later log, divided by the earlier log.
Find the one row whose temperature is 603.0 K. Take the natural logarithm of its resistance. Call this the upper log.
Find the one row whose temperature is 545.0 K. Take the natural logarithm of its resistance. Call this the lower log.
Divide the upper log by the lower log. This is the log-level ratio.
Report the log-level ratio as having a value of 1.06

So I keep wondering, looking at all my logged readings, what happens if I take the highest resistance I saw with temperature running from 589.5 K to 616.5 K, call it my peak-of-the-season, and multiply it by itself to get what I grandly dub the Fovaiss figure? 31684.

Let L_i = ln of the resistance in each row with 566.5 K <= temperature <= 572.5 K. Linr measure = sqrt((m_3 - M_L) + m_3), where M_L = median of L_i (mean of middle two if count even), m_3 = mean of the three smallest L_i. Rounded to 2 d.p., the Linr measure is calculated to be 2.22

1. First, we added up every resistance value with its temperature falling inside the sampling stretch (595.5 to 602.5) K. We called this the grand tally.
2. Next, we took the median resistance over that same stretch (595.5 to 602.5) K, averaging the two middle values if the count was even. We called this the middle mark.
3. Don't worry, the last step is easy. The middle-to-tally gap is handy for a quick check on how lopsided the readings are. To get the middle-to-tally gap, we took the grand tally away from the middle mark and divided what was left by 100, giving -9.6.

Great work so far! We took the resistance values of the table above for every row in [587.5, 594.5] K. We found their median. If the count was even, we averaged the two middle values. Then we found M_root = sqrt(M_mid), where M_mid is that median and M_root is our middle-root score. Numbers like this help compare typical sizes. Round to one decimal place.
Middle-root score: 12.5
